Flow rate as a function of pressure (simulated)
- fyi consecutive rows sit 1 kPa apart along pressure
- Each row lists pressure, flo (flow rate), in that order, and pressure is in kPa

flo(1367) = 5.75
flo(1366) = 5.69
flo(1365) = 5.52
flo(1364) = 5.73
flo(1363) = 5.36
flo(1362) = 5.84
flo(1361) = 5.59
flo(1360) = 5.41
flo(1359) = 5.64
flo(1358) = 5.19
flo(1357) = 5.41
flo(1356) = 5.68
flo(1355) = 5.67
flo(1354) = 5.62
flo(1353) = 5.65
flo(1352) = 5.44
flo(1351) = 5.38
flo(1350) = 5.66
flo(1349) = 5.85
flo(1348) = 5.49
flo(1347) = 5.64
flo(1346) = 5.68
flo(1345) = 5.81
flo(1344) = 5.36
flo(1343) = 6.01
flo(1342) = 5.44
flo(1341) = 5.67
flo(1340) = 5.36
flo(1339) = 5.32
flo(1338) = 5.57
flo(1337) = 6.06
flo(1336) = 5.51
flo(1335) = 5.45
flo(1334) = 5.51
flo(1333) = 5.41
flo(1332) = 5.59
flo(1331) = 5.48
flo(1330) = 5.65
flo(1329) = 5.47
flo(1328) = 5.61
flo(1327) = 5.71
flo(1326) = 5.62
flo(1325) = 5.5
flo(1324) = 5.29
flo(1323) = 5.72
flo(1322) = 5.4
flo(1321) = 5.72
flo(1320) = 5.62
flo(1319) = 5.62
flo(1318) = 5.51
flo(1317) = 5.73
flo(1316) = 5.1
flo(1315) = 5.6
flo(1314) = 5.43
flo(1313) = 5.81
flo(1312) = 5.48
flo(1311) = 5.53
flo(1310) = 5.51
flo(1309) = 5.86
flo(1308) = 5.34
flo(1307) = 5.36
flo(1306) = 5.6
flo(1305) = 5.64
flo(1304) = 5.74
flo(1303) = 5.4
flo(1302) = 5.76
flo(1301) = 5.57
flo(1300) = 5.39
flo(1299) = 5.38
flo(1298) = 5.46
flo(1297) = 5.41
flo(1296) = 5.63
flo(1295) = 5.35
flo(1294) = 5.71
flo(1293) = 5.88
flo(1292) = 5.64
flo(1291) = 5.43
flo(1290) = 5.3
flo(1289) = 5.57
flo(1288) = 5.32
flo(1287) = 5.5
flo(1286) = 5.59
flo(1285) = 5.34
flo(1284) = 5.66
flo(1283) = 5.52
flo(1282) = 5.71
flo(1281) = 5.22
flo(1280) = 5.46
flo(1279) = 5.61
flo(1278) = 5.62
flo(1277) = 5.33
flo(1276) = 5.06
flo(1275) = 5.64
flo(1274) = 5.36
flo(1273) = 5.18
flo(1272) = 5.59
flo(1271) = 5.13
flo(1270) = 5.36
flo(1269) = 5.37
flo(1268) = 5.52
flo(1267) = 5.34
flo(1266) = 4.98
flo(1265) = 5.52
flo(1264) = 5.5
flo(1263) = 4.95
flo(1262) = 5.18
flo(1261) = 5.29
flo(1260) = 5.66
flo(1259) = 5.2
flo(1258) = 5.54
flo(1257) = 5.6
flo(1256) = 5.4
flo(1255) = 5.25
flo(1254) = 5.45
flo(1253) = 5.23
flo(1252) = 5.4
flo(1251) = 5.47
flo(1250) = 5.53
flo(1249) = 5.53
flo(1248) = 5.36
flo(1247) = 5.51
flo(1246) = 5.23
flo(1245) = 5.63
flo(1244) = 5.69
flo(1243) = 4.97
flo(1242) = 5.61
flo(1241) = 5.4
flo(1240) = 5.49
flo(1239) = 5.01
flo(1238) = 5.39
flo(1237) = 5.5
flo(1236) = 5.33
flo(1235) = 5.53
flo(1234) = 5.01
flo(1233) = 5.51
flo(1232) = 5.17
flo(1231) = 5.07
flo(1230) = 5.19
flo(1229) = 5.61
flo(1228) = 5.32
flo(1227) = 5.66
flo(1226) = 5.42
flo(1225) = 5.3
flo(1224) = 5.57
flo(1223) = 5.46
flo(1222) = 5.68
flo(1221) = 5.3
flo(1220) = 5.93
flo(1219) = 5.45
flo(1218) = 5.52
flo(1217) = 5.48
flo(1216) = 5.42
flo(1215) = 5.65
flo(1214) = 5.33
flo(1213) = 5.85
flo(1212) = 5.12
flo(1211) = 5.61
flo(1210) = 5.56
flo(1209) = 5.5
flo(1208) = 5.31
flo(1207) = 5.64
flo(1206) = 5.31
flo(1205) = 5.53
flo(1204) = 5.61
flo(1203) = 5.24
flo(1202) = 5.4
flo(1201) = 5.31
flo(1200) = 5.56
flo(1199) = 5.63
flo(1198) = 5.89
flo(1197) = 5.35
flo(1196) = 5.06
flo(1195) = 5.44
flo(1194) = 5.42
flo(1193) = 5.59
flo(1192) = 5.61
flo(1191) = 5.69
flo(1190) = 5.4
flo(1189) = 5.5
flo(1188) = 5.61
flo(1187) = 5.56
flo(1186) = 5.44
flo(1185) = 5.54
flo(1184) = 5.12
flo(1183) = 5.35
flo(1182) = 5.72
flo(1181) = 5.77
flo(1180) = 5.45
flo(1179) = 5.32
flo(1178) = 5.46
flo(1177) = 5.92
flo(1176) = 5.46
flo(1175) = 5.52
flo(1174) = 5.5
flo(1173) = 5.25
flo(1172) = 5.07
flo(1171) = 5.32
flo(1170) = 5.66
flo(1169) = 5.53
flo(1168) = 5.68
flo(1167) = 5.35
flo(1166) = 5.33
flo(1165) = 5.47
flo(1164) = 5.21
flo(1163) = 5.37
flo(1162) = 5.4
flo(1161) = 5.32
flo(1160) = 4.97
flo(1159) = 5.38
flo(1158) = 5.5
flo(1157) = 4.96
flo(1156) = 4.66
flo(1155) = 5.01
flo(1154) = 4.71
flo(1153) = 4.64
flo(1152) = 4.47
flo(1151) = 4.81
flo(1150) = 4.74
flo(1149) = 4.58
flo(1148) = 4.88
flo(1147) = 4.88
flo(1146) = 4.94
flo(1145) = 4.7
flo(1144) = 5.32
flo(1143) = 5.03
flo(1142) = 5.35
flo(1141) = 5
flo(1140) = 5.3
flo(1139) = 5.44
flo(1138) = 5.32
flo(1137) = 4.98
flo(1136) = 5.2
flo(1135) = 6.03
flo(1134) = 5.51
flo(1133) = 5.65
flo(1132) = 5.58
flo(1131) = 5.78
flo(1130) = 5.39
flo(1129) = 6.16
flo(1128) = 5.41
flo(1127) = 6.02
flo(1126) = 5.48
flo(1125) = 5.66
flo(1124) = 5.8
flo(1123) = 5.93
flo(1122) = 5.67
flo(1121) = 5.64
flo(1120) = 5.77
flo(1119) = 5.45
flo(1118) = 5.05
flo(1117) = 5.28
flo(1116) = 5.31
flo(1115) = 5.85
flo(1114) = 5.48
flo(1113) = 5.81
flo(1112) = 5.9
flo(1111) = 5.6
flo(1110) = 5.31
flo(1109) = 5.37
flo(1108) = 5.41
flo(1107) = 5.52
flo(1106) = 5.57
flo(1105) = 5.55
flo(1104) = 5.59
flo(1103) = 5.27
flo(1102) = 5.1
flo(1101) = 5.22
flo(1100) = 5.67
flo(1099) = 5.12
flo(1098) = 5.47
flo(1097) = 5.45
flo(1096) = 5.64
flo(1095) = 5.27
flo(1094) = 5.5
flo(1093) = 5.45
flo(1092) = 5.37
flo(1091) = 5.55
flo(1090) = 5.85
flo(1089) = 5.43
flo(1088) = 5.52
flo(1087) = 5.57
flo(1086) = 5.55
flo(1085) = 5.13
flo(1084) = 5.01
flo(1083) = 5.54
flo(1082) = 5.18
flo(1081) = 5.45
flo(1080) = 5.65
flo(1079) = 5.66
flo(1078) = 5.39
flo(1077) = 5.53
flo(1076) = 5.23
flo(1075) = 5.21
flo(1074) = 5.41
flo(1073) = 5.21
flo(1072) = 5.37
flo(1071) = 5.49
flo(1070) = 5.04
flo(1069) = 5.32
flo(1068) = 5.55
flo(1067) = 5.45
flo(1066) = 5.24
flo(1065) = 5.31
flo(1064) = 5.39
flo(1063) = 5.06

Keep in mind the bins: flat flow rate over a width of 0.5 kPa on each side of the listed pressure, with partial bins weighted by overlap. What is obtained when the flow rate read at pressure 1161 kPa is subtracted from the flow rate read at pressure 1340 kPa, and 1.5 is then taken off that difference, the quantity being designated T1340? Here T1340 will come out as -1.46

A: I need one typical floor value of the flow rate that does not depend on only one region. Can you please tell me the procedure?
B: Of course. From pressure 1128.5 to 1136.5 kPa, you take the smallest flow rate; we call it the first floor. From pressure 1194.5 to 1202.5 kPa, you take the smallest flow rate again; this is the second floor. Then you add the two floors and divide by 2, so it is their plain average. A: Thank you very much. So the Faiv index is 5.13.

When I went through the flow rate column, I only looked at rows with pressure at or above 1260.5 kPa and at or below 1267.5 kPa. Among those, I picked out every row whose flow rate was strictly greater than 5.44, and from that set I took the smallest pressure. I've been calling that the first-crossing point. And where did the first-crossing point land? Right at 1264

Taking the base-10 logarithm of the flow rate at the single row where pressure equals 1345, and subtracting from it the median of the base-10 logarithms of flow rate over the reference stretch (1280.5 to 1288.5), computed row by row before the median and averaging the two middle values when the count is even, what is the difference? 0.023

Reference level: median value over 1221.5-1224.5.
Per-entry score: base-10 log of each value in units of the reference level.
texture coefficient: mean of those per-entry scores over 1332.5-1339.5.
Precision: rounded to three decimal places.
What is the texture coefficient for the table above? -0.002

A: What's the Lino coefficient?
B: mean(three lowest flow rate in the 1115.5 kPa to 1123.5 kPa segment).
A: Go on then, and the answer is 5.21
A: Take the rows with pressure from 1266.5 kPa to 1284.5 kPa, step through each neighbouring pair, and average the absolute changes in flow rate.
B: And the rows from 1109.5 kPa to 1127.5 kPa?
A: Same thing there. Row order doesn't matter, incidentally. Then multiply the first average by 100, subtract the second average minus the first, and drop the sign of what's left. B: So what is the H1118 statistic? 25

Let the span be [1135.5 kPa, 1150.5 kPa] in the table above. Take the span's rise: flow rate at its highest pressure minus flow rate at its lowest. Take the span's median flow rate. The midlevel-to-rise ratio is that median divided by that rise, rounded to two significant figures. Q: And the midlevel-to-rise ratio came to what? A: -11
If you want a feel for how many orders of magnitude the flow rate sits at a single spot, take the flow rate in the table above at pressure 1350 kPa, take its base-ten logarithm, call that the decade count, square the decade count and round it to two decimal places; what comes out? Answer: 0.57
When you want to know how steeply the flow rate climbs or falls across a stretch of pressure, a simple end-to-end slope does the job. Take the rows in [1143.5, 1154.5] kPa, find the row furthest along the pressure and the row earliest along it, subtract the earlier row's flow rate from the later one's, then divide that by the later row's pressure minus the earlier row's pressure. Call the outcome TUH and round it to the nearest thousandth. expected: -0.061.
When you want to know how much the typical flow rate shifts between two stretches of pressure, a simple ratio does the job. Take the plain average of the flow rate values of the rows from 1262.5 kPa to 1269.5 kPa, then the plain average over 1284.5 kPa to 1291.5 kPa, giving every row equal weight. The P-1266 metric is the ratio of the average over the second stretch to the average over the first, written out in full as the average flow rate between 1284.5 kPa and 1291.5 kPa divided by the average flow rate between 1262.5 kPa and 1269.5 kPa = 1.02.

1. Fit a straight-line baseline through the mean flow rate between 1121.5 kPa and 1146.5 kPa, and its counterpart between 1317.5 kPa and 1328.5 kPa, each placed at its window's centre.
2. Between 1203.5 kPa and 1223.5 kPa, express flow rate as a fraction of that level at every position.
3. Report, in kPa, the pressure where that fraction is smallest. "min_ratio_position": 1212 kPa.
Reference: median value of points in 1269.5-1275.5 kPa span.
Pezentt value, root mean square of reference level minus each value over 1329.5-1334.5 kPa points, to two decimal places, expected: 0.19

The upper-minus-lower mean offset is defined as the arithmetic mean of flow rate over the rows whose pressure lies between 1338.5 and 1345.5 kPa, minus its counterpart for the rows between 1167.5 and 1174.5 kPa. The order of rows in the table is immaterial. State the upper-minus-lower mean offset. 0.137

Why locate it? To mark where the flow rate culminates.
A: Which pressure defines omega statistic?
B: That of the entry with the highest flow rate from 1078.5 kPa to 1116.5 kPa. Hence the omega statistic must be 1112 kPa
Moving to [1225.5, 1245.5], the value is 1244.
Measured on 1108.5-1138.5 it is 1129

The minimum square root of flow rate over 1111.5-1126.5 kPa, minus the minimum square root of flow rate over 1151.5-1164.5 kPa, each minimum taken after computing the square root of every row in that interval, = 0.133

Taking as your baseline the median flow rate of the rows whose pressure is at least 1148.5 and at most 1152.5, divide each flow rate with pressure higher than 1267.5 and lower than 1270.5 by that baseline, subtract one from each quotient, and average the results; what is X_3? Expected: 0.162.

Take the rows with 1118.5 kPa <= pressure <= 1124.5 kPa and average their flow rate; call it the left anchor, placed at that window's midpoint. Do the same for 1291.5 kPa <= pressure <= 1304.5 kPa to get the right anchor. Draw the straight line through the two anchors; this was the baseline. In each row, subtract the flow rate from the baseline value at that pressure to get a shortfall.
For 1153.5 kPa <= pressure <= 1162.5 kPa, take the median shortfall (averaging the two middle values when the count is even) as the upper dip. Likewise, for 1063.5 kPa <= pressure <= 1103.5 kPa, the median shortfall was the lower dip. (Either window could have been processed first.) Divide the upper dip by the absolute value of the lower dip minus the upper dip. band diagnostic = 1.9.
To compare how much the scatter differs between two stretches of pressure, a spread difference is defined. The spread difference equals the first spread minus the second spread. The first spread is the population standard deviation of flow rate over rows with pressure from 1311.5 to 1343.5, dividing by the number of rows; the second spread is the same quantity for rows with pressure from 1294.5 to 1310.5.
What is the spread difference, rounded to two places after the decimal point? 0.03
